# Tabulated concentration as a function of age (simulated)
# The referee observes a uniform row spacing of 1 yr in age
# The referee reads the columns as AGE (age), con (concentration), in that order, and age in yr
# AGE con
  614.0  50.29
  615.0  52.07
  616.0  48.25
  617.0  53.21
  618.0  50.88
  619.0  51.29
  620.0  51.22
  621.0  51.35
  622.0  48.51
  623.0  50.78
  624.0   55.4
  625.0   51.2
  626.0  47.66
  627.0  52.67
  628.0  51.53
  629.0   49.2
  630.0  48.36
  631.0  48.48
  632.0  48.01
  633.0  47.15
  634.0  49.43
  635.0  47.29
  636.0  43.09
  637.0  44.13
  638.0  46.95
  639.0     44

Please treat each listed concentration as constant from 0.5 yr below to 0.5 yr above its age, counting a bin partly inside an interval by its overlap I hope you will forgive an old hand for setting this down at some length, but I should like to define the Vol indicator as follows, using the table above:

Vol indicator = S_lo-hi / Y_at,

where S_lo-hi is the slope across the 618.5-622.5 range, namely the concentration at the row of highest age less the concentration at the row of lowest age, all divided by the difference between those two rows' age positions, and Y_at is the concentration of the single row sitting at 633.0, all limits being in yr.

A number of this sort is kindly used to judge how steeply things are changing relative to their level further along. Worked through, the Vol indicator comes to -0.020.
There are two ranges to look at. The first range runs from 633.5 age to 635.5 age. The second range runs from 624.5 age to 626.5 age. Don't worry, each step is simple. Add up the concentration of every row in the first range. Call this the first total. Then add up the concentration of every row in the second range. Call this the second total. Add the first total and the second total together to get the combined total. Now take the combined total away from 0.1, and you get -195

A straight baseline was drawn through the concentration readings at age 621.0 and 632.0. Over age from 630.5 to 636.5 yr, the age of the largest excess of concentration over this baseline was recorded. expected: 634.0 yr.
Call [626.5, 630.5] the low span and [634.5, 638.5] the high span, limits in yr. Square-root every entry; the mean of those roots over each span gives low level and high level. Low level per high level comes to 1.05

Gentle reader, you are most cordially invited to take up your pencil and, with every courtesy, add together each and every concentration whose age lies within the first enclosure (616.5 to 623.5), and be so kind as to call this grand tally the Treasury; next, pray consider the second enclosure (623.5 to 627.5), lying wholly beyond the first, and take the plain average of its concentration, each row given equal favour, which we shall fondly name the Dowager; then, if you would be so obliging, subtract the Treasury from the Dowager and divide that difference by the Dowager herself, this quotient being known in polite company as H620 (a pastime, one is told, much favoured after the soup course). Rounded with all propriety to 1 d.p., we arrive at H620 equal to -5.9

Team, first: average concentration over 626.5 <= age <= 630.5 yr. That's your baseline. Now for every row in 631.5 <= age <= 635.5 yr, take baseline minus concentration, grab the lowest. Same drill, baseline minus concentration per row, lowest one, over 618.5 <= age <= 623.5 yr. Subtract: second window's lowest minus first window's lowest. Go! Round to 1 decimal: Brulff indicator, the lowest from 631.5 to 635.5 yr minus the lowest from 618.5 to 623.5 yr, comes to 1.9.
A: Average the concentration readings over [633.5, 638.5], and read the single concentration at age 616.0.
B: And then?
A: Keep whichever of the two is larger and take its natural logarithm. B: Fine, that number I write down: 3.88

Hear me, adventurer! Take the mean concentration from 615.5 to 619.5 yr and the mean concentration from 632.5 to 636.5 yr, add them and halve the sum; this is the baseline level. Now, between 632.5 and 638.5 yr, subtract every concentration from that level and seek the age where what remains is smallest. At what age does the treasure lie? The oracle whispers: 634.0 yr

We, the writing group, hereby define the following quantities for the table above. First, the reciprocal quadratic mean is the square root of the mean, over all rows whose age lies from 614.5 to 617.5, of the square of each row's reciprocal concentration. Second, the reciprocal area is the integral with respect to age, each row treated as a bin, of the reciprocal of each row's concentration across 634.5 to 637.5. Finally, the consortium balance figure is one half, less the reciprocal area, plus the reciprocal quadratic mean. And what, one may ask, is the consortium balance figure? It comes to 0.453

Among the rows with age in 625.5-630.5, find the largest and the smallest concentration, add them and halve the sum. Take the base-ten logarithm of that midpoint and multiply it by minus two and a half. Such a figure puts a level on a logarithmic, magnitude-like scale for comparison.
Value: -4.25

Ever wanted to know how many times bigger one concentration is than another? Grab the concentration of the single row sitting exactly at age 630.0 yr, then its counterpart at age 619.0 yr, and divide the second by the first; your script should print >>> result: 1.06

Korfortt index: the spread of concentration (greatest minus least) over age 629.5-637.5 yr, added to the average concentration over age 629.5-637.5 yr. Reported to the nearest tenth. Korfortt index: 53.3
